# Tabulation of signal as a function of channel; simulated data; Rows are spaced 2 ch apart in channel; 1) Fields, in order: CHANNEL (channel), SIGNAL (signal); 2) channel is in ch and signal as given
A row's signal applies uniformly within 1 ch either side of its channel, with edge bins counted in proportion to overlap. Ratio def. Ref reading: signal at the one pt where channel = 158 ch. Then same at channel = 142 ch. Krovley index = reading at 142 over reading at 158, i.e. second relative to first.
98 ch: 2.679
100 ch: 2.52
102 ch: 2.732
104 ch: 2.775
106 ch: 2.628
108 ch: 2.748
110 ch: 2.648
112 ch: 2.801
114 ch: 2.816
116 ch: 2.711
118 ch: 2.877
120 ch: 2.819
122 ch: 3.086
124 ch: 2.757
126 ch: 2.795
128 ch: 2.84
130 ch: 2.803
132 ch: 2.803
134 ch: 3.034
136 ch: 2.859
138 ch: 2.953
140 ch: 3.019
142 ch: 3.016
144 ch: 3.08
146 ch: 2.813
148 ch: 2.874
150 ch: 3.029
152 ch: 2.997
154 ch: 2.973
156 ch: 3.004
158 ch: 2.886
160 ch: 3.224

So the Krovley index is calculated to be 1.05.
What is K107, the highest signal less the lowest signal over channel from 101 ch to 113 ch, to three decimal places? 0.173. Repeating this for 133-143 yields 0.175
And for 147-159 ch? 0.155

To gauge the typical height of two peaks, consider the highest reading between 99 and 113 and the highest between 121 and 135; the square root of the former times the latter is 2.94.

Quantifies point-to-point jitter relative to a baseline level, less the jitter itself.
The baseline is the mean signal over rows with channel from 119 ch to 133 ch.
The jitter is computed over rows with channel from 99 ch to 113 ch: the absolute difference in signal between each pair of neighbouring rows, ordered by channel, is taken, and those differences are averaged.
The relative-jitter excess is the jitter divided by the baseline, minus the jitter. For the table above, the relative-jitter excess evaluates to -0.084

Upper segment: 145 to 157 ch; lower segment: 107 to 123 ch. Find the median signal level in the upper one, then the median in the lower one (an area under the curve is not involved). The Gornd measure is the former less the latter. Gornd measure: 0.18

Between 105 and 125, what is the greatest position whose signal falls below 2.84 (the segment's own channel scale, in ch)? 124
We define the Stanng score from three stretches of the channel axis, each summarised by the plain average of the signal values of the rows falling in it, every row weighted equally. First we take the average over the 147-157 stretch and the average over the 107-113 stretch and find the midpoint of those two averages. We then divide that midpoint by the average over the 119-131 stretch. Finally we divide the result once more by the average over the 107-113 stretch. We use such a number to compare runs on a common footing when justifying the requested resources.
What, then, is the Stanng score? 0.366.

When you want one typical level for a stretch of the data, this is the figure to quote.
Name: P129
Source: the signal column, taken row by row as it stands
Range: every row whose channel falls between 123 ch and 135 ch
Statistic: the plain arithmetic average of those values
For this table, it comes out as 2.84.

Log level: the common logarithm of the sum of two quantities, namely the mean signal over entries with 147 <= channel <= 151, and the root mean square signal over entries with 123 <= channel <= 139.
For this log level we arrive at 0.764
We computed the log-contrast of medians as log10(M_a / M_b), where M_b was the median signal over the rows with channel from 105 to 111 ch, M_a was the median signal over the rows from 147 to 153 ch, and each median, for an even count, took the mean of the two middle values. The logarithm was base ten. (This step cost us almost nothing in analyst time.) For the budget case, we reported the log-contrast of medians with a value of 0.054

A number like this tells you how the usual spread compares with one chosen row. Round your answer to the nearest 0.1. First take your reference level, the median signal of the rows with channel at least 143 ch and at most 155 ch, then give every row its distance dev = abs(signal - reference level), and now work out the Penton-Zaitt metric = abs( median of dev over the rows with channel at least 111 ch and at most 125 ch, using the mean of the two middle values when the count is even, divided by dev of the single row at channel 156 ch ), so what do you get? 8.9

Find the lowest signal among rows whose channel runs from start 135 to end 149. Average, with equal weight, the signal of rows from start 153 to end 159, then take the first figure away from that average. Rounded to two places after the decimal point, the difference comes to 0.14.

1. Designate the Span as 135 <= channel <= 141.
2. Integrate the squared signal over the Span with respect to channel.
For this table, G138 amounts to 52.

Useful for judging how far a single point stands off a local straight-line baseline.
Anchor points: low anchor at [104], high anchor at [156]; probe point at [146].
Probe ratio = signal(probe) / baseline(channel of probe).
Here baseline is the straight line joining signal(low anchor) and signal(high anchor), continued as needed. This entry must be 0.95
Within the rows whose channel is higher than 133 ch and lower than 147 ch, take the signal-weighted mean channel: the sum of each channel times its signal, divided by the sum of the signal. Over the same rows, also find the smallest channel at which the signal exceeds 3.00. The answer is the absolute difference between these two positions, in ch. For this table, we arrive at 6.0 ch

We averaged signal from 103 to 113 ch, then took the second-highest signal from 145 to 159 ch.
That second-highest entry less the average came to 0.28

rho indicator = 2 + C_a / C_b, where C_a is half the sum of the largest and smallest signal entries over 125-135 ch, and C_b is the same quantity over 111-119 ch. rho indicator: 3.043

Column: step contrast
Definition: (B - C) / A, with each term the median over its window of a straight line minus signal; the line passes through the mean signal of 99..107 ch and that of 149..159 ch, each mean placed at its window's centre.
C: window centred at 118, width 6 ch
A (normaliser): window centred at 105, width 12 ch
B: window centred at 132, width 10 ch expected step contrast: 153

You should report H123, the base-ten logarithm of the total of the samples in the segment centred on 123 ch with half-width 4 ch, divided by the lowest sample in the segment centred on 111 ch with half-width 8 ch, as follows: 0.64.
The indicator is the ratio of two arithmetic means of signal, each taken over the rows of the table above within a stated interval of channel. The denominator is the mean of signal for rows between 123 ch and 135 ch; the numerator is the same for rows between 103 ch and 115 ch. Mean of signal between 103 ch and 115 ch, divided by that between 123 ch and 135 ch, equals 0.964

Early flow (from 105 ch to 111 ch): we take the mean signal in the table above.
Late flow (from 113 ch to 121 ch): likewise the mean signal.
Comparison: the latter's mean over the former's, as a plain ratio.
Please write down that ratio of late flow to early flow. 1.05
